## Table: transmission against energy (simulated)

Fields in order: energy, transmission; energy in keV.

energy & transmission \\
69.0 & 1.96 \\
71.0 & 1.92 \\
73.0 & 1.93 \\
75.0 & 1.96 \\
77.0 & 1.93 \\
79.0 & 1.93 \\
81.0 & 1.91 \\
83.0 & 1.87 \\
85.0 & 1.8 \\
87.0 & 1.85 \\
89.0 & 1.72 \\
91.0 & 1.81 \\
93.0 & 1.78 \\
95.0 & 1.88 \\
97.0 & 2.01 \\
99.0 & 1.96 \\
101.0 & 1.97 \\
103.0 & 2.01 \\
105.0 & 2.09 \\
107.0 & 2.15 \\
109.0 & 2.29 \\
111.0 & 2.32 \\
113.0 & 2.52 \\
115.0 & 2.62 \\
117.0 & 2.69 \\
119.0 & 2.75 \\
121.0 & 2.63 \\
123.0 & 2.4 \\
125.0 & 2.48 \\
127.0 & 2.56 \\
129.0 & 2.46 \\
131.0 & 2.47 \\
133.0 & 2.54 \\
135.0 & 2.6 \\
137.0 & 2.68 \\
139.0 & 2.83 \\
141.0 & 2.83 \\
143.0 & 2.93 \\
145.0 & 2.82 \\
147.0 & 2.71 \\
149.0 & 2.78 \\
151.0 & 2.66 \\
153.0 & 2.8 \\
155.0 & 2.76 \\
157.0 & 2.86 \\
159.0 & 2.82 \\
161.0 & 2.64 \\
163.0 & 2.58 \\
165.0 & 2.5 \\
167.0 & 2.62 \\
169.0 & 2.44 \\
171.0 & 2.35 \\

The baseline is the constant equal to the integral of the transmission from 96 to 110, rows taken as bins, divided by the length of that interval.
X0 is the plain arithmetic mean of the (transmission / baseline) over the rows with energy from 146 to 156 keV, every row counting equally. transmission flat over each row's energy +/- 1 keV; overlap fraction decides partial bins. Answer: 1.33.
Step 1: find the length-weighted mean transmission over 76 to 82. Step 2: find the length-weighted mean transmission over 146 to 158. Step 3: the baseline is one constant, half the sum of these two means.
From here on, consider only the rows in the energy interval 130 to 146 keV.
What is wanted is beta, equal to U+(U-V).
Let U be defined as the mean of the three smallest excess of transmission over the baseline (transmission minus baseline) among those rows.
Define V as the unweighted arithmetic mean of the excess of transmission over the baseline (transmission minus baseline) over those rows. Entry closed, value 0.0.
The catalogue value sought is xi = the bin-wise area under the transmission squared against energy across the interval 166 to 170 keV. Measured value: 26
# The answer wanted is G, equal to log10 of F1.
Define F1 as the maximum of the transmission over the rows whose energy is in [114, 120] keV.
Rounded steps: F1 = 2.75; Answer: 0.44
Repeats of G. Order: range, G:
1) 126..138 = 0.43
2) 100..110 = 0.36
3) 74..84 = 0.29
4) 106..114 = 0.40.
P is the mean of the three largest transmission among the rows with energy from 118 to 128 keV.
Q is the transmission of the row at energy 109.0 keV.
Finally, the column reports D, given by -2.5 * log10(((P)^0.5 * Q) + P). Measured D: -2.01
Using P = 2.65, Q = 2.29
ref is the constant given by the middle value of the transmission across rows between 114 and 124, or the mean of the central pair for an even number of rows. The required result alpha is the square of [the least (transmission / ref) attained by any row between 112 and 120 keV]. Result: 0.92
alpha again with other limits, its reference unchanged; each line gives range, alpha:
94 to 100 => 0.51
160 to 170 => 0.86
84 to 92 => 0.43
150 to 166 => 0.90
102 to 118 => 0.58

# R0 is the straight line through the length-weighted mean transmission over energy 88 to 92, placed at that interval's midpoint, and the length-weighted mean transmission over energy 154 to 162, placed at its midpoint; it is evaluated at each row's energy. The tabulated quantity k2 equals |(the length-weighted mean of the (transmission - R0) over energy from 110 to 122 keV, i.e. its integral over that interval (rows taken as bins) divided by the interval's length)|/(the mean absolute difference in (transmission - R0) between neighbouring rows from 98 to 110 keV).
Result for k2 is 9.9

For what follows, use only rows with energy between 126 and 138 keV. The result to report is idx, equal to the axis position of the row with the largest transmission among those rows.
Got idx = 137.0 keV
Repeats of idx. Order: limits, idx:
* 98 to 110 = 109.0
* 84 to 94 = 87.0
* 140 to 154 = 143.0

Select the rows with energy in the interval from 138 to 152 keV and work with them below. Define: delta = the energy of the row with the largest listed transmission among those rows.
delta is 143.0 keV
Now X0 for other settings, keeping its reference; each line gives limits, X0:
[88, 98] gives 0.89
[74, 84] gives 0.93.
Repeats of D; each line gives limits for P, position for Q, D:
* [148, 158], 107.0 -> -2.02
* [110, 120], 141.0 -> -2.16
